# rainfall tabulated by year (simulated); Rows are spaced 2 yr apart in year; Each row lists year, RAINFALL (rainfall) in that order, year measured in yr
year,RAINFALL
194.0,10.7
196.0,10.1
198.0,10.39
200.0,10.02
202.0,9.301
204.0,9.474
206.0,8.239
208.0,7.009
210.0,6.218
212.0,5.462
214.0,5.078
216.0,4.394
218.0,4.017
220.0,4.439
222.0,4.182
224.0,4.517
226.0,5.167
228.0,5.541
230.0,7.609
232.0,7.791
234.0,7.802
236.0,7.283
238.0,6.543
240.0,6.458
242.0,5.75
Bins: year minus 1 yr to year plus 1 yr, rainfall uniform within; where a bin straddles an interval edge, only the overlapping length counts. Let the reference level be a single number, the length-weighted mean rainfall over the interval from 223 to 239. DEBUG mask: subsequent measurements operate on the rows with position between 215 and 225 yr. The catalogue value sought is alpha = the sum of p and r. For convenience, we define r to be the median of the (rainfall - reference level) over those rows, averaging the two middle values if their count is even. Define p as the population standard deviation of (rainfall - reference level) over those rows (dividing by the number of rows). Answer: -2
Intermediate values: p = 0.2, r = -2.1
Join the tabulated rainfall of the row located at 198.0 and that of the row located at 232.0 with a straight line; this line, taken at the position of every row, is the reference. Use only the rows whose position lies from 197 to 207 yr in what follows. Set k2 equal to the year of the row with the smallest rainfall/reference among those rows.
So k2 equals 206.0 yr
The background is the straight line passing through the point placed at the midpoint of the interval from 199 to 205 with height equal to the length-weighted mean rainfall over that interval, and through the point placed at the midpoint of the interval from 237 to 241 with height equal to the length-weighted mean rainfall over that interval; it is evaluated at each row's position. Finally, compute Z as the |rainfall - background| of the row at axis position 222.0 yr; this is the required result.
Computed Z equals 3.7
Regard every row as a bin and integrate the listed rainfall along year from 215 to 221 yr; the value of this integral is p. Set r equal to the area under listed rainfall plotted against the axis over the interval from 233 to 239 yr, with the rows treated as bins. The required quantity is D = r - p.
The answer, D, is 18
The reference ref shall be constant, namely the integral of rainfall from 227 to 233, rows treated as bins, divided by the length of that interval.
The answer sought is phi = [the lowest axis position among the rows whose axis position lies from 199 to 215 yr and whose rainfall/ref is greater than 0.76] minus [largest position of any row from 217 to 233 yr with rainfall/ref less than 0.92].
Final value -28 yr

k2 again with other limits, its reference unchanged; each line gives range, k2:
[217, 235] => 218.0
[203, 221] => 218.0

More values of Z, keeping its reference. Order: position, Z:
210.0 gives 2.7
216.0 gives 4.0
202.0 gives 0.3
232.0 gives 0.7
